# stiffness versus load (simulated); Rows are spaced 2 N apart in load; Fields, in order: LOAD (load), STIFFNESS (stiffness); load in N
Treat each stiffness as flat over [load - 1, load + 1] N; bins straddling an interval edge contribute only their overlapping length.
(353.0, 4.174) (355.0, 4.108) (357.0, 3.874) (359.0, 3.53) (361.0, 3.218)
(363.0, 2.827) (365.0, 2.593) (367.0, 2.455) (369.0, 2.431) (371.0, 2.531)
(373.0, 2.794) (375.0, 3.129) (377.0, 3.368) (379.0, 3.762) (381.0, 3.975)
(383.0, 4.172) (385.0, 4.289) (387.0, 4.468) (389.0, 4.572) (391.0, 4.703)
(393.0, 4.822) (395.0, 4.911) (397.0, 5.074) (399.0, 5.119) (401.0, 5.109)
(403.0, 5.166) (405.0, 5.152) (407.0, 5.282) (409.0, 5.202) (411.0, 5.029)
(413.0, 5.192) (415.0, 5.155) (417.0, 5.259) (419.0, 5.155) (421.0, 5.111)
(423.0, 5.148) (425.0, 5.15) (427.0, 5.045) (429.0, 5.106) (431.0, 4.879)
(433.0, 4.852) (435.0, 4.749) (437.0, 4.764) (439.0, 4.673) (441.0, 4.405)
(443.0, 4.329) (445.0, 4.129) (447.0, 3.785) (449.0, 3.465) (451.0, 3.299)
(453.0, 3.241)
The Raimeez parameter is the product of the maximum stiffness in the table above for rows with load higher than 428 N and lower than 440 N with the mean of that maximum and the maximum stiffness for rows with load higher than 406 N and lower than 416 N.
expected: 26.5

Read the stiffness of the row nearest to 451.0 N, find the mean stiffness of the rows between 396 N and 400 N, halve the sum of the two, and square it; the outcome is 18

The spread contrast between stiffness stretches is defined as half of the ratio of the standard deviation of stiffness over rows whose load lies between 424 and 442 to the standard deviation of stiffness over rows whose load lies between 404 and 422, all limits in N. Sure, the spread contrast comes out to 1.55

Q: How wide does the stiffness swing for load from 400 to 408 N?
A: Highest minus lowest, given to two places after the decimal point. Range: 0.17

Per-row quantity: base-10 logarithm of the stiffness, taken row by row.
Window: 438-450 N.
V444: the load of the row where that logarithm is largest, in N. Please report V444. 439.0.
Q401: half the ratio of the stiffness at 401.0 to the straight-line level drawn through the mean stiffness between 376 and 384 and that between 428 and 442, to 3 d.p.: 0.610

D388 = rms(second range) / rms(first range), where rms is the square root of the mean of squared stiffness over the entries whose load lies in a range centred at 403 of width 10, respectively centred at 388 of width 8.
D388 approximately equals 1.1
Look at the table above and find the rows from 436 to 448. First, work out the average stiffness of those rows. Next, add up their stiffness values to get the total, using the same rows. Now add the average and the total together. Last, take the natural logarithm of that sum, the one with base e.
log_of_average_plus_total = 3.42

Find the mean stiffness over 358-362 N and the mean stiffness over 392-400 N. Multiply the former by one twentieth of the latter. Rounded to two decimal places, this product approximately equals 0.84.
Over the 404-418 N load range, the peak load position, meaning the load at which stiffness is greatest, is 407.0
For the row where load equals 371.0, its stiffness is 2.531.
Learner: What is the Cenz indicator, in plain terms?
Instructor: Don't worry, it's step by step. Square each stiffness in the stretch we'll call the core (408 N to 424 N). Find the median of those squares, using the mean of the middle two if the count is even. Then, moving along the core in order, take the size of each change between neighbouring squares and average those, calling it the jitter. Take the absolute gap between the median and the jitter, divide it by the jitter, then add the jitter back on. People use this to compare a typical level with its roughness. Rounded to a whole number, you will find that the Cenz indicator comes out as 27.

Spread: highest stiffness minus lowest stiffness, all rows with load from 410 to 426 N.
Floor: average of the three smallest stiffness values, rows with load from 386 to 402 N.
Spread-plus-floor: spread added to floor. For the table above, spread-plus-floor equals 4.8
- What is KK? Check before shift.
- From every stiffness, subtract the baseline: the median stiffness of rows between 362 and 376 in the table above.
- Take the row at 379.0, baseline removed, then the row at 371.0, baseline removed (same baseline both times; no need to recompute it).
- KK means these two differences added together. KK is 1.1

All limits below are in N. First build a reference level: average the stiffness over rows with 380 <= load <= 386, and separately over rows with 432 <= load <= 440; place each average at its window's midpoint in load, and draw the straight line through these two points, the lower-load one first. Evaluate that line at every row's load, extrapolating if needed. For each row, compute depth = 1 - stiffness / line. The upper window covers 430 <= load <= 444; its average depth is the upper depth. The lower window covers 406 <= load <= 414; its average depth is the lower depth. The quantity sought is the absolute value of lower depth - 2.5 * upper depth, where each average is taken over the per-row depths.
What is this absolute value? 0.2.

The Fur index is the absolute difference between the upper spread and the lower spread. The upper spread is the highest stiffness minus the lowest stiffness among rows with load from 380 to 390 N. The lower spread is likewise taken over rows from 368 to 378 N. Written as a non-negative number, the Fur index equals 0.34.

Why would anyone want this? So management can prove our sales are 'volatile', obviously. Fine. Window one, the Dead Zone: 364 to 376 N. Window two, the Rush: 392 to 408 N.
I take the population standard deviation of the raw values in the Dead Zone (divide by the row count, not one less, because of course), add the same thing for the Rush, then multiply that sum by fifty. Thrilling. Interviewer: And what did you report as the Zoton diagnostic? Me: 19.0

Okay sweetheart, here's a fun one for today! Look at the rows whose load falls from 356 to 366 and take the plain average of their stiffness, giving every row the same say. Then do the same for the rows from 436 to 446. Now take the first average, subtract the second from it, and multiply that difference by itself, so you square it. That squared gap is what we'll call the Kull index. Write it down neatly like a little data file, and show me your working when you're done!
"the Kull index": 1.6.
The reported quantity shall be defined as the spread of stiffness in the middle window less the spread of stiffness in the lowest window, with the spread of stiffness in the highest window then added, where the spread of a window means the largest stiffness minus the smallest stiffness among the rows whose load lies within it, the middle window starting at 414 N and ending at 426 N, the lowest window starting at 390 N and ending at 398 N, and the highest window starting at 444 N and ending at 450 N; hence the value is 0.4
